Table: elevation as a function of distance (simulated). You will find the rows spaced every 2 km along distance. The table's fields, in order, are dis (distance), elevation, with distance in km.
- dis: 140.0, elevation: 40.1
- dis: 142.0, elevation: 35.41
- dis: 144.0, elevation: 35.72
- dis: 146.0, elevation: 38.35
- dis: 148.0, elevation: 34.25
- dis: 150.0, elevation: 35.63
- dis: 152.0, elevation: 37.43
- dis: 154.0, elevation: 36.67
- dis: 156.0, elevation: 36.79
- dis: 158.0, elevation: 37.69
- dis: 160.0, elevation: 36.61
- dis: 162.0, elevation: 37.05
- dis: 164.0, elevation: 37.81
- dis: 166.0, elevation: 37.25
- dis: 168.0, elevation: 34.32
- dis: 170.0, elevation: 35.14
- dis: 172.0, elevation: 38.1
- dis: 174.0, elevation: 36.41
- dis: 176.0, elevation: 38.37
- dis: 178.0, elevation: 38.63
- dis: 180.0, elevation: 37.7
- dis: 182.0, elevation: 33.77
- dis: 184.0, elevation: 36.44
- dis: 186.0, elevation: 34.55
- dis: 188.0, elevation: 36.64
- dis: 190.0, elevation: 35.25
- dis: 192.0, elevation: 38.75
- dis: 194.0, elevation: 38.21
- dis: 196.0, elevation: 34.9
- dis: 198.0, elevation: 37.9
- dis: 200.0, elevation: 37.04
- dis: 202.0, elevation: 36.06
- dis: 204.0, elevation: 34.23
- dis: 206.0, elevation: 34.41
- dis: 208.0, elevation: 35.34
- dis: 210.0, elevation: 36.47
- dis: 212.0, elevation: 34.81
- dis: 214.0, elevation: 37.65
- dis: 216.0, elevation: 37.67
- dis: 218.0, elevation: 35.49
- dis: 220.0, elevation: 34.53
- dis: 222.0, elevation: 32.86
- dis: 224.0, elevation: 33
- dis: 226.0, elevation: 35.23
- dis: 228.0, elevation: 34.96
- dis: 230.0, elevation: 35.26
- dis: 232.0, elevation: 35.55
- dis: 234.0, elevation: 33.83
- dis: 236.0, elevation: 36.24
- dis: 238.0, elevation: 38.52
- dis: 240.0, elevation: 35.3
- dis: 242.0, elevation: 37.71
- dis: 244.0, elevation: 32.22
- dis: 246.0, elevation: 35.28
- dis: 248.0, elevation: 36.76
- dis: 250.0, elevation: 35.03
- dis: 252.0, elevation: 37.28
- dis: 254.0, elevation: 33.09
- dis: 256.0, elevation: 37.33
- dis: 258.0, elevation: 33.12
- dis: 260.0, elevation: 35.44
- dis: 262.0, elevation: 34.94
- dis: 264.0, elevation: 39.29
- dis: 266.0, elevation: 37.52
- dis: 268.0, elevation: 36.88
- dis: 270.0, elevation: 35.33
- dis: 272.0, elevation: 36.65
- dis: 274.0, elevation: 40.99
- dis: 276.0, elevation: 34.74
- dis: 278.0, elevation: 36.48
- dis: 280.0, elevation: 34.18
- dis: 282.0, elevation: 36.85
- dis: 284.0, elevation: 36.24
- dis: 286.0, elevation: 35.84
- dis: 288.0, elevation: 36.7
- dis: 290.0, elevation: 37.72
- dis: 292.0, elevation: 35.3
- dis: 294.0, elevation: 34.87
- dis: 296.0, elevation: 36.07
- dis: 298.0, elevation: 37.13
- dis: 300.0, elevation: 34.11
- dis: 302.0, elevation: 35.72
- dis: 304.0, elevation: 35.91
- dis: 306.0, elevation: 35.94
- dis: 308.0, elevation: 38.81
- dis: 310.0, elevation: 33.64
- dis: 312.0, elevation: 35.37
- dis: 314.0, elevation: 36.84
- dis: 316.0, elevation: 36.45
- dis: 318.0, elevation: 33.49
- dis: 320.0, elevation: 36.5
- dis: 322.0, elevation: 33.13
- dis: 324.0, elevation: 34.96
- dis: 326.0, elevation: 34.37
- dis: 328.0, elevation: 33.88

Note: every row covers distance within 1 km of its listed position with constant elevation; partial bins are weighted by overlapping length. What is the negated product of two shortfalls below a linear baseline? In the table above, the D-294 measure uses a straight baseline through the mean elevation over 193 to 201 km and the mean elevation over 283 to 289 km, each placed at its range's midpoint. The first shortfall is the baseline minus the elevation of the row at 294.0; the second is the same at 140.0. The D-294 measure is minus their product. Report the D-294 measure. 3.4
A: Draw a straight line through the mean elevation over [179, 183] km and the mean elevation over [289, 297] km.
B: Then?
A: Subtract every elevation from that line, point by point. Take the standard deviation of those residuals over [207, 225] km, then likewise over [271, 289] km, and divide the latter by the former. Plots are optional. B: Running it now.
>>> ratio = 1.1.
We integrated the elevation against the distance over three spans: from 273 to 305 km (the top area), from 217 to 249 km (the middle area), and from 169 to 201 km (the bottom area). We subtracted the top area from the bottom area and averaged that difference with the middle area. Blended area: 572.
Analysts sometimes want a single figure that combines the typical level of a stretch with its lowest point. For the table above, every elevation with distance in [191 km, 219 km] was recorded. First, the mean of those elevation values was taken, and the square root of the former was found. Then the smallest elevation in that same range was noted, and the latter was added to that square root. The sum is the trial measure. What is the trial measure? 40.3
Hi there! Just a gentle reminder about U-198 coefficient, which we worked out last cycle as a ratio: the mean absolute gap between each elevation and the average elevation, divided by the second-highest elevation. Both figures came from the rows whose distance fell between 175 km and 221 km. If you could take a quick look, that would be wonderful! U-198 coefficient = 0.036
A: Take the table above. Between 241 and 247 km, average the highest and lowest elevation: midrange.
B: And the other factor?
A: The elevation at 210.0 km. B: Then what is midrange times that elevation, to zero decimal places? 1275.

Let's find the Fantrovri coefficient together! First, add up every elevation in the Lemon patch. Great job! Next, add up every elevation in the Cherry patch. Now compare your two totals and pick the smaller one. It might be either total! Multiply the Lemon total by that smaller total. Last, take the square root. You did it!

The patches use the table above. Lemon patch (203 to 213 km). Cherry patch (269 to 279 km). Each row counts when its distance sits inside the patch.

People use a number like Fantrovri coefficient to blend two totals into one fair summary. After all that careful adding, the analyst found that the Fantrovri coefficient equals 175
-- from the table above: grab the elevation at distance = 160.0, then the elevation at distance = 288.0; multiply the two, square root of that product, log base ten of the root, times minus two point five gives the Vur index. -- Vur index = -3.910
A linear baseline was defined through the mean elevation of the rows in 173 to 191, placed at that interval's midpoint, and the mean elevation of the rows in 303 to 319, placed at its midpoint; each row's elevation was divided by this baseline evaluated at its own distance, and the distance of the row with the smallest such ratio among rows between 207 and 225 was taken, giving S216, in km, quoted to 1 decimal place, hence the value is 222.0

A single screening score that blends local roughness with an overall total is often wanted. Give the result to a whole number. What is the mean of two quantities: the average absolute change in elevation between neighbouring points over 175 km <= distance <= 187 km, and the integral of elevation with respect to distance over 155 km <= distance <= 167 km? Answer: 224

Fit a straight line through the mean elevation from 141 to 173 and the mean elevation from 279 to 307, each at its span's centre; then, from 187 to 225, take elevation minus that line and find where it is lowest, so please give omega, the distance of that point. 222.0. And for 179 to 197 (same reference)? 182.0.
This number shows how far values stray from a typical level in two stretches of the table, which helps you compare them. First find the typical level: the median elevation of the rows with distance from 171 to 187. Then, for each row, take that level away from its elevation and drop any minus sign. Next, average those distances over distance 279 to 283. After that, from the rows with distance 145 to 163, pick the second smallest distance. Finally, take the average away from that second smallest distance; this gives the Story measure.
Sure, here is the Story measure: -1.3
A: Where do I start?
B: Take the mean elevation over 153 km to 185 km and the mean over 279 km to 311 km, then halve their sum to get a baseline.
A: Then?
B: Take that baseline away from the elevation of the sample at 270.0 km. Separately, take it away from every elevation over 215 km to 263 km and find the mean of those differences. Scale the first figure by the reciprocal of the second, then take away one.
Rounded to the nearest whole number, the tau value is 0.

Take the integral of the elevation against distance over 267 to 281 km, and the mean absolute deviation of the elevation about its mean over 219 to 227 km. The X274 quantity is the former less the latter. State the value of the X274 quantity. 510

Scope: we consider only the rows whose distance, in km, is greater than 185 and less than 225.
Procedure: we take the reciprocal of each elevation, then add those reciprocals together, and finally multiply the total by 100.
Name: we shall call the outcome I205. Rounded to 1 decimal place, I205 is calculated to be 56.0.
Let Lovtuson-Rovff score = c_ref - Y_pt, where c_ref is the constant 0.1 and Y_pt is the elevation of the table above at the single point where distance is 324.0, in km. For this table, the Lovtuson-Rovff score -34.9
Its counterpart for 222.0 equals -32.8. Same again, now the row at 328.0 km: -33.8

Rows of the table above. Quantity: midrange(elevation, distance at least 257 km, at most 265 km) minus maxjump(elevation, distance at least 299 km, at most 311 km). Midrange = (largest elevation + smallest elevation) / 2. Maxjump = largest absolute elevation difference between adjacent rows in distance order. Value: 31.0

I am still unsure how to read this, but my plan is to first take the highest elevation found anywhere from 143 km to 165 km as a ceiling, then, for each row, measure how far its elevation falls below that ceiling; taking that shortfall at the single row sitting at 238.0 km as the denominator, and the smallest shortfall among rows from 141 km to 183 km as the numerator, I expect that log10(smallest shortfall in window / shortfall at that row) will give 0.2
